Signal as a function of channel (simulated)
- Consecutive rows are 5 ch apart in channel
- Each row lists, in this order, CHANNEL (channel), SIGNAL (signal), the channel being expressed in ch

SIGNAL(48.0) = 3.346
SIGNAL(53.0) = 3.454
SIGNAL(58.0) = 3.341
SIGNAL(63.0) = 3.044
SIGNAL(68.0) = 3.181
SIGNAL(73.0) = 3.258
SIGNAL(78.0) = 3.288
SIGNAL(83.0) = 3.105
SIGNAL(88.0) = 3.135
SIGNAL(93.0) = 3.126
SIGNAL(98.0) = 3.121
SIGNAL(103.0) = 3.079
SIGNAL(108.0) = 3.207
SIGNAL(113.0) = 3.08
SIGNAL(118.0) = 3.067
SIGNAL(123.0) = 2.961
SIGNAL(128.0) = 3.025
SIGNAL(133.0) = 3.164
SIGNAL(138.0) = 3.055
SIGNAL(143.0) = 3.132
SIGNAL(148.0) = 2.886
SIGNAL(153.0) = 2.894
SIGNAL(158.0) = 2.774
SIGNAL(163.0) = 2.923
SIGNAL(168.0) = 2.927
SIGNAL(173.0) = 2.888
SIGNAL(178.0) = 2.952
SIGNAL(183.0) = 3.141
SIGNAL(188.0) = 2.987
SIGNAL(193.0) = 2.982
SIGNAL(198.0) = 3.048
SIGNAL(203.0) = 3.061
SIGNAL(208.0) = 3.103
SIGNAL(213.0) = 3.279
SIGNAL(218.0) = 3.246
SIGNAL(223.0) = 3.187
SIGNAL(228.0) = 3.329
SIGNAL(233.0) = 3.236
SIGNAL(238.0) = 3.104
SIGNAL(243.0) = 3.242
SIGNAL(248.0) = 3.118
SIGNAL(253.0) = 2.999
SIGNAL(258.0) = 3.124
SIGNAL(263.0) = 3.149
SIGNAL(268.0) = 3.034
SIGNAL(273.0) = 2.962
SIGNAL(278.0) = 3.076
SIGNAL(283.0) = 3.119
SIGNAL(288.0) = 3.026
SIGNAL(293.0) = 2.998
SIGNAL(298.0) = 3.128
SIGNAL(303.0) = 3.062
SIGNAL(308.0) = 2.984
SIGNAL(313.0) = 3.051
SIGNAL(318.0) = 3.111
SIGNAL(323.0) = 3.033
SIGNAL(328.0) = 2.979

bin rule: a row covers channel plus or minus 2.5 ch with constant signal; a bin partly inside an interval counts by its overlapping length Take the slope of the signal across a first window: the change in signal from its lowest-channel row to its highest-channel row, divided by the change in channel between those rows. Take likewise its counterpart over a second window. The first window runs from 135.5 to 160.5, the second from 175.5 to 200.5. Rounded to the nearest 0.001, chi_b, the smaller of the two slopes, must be -0.014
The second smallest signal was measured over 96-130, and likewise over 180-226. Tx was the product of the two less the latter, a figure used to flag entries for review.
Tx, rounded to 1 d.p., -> 6.0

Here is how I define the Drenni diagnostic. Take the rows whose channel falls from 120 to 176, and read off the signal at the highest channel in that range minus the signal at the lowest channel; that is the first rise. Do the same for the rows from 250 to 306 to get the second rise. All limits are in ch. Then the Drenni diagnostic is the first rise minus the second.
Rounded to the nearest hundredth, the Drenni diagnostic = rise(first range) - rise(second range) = -0.14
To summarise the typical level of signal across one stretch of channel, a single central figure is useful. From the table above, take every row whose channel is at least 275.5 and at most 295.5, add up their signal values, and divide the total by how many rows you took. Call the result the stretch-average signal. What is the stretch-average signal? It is 3.05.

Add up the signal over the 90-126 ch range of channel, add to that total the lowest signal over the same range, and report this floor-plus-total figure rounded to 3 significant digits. 24.6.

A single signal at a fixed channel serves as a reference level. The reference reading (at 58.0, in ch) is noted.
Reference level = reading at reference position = 3.341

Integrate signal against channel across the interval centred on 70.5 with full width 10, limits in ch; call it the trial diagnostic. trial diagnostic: 32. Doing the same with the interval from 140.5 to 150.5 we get 30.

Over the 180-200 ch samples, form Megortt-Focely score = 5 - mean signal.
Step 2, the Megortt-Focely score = 1.96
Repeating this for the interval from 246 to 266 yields 1.90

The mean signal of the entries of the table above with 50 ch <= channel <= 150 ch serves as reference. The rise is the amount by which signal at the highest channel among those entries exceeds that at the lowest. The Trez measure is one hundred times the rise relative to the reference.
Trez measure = -18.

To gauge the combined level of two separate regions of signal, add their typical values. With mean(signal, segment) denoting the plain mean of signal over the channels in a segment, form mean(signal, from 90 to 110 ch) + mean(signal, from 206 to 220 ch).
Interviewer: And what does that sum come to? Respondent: 6.34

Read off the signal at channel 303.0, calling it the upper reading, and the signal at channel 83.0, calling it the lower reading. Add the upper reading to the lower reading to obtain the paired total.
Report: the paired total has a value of 6.17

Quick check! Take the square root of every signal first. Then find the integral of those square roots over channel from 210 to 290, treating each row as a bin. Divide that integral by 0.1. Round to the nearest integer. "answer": 1417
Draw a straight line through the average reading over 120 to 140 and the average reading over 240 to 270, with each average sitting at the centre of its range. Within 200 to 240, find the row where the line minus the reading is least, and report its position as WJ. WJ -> 228.0 ch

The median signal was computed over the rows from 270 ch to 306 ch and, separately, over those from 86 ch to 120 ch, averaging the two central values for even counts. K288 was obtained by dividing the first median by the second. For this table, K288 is 0.98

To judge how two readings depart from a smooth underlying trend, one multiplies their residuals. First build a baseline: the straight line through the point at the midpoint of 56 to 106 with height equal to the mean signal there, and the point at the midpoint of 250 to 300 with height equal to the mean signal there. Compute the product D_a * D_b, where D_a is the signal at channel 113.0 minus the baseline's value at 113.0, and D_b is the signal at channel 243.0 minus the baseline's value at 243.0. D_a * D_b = -0.011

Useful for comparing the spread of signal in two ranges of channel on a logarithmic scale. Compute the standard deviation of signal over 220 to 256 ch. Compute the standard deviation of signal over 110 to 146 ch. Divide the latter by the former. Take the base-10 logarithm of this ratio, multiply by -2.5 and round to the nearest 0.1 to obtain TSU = 0.5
